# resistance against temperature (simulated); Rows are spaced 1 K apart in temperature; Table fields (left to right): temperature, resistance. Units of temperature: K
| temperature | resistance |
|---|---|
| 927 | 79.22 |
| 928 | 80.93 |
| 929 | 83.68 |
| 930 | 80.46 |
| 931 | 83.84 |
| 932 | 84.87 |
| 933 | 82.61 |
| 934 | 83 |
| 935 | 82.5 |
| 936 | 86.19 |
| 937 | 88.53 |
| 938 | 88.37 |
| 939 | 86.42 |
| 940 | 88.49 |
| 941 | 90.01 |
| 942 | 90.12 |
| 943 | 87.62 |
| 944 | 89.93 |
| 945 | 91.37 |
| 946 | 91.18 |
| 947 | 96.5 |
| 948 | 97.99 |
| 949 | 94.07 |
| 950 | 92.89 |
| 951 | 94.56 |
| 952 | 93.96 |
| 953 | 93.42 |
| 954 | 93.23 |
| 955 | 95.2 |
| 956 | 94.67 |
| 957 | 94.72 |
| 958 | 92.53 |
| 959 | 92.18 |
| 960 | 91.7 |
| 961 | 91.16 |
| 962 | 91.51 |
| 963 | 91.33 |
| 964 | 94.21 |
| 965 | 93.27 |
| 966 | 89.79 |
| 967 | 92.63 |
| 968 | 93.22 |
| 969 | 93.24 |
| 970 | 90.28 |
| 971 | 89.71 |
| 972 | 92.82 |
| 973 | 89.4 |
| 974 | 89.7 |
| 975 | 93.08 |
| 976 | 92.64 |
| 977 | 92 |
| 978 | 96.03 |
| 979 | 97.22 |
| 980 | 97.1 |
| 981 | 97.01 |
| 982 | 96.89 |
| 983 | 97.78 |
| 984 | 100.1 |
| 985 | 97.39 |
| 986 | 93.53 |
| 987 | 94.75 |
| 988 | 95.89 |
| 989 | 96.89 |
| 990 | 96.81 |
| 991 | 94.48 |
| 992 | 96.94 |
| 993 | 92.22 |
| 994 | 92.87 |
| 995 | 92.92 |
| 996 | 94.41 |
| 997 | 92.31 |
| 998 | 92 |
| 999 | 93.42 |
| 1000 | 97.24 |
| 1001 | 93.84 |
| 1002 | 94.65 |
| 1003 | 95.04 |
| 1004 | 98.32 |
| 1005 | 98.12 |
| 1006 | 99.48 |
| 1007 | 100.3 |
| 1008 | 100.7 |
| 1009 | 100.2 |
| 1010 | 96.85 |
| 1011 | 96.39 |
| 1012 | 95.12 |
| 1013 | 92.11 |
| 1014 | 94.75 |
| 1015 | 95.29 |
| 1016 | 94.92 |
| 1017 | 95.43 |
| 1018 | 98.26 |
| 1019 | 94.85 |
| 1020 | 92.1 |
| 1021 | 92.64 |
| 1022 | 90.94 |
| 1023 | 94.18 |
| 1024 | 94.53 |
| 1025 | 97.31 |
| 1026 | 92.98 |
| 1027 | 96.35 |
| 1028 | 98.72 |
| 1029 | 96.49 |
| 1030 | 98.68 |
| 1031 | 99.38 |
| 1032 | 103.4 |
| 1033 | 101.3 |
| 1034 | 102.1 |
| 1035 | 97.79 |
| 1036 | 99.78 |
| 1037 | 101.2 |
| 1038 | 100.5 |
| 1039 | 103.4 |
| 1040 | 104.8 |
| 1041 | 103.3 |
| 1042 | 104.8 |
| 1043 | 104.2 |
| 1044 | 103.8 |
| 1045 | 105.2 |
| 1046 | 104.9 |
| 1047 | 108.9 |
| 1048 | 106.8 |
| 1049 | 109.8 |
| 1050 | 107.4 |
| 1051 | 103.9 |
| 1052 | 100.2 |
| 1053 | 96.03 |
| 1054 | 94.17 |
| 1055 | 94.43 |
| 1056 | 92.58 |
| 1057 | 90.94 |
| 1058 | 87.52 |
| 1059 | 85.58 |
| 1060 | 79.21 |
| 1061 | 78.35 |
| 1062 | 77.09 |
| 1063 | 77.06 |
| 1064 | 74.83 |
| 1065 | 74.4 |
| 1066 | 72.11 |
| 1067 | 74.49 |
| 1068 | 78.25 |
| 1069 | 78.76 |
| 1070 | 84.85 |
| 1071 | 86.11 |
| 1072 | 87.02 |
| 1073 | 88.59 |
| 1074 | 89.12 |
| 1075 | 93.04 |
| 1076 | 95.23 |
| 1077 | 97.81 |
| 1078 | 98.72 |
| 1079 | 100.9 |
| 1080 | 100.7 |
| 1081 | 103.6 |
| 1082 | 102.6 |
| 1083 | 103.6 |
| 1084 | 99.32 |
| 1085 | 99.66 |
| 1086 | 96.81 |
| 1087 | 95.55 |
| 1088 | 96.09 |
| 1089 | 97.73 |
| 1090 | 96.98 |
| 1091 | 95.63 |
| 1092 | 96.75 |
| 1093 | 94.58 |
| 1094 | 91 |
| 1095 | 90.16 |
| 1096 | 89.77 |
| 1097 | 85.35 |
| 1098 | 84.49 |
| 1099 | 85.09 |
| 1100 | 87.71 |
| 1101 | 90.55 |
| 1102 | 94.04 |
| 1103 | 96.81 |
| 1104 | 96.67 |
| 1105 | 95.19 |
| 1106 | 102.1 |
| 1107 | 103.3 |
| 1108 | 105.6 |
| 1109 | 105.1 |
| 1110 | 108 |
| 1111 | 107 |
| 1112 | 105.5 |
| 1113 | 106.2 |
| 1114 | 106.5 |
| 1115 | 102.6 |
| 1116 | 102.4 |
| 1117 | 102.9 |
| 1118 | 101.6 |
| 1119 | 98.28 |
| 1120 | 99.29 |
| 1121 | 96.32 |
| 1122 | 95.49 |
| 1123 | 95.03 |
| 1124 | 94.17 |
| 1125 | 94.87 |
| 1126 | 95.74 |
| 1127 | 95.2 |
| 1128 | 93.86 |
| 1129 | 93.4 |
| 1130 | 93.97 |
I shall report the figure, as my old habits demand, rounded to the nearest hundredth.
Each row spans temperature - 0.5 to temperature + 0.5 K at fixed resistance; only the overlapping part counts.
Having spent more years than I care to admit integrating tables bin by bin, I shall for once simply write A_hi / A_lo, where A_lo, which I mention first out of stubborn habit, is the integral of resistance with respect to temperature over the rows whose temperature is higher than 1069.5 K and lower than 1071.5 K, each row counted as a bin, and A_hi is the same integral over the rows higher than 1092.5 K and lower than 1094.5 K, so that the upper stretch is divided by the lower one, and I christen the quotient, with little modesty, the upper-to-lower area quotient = 1.09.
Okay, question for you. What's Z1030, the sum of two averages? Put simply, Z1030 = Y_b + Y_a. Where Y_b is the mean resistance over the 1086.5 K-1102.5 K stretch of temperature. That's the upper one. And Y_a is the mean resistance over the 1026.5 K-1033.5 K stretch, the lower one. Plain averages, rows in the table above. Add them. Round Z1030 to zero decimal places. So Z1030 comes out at 191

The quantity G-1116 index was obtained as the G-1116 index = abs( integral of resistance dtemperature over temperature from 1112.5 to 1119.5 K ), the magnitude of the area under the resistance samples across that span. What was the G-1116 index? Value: 720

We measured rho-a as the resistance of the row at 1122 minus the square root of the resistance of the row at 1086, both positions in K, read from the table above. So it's 85.7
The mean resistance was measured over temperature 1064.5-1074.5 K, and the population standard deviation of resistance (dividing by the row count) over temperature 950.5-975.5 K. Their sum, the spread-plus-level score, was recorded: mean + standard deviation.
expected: 83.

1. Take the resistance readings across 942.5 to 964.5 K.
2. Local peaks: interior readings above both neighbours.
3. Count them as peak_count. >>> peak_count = 6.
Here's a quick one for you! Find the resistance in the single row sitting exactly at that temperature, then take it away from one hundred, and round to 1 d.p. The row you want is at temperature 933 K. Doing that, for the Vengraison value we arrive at 17.4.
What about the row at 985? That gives 2.6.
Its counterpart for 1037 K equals -1.2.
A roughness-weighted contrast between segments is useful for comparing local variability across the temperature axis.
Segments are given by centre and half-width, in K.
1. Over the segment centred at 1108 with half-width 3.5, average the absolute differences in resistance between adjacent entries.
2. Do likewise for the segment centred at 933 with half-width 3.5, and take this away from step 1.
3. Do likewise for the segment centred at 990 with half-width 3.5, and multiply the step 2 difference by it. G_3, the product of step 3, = 1.2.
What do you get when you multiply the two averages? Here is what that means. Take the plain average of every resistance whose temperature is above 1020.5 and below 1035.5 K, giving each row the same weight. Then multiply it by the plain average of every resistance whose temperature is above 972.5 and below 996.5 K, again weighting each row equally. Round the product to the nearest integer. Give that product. 9218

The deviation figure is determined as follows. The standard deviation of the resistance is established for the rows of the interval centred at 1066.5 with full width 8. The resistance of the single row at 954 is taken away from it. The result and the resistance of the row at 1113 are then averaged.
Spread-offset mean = 8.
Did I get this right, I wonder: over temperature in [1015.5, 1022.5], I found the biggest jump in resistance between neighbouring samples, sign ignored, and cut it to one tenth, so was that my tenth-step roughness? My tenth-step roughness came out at 0.34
